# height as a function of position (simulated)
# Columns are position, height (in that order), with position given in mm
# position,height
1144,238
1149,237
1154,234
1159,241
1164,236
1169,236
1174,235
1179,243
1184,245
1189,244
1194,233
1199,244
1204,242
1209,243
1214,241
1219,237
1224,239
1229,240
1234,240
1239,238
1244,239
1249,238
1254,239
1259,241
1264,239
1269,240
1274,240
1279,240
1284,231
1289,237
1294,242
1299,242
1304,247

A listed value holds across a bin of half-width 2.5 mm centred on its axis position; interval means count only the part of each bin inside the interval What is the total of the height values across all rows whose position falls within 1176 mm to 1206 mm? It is 1451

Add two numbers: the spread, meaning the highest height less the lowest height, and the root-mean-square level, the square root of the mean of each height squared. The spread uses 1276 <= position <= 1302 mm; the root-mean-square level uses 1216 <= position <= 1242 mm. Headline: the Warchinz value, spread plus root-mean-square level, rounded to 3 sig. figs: 250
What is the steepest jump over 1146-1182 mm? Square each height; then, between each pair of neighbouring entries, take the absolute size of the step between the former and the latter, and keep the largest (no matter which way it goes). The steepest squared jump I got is 3824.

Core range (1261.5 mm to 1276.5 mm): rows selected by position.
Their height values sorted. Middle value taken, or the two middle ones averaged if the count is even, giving 240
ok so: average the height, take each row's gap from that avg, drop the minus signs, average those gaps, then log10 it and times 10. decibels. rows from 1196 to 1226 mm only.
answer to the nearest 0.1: 3.0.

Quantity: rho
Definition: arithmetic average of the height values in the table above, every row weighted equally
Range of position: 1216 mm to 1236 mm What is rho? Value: 239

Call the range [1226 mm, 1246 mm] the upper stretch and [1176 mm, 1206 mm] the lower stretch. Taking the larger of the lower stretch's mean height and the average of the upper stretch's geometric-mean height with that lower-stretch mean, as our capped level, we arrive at 242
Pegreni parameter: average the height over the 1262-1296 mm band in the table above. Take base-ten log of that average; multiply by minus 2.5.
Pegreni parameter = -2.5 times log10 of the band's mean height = -5.94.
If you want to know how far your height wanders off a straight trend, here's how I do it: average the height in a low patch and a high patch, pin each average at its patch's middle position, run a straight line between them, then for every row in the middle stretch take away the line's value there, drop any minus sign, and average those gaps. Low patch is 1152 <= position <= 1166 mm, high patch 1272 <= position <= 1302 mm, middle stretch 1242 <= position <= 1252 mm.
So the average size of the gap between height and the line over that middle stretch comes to 0.5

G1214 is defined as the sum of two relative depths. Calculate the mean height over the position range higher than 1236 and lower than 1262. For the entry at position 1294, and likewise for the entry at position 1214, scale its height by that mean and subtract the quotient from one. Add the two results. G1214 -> -0.021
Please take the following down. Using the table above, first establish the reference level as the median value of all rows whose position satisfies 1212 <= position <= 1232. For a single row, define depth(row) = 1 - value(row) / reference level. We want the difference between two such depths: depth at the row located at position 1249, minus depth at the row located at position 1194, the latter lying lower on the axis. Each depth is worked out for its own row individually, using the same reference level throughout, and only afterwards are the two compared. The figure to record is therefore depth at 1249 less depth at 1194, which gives -0.021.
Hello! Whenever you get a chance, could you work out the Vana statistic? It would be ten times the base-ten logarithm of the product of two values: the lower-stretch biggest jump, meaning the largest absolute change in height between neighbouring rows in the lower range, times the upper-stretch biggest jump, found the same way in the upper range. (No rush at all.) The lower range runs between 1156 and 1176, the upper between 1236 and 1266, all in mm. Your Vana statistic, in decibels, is 10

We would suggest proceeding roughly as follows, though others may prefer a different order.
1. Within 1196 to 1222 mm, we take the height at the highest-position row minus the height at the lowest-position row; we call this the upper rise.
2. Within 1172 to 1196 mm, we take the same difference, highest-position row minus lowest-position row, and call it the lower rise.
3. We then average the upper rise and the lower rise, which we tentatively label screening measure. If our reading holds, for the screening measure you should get -4.5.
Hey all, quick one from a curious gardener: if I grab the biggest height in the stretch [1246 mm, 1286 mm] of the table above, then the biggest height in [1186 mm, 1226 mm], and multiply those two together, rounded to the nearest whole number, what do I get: 58804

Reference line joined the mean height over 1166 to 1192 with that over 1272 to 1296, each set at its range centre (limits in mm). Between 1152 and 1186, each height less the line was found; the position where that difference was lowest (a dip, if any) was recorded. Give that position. 1154 mm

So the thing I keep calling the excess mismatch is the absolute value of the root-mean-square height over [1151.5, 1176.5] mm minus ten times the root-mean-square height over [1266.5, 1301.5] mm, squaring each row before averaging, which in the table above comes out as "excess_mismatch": 2152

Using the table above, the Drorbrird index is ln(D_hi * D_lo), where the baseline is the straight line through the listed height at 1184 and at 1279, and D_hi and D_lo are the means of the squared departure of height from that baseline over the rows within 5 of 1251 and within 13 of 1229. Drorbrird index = 5.0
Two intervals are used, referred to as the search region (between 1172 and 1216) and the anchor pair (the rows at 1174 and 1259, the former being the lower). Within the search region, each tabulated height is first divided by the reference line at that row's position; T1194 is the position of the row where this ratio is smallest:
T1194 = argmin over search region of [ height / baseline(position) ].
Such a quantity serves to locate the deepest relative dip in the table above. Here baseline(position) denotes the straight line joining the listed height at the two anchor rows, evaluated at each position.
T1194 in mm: 1194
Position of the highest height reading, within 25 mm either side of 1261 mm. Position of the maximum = 1259 mm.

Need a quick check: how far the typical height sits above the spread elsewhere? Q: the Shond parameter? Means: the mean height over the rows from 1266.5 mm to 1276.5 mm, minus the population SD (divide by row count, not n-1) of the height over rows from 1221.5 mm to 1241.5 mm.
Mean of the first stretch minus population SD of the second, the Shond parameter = 239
